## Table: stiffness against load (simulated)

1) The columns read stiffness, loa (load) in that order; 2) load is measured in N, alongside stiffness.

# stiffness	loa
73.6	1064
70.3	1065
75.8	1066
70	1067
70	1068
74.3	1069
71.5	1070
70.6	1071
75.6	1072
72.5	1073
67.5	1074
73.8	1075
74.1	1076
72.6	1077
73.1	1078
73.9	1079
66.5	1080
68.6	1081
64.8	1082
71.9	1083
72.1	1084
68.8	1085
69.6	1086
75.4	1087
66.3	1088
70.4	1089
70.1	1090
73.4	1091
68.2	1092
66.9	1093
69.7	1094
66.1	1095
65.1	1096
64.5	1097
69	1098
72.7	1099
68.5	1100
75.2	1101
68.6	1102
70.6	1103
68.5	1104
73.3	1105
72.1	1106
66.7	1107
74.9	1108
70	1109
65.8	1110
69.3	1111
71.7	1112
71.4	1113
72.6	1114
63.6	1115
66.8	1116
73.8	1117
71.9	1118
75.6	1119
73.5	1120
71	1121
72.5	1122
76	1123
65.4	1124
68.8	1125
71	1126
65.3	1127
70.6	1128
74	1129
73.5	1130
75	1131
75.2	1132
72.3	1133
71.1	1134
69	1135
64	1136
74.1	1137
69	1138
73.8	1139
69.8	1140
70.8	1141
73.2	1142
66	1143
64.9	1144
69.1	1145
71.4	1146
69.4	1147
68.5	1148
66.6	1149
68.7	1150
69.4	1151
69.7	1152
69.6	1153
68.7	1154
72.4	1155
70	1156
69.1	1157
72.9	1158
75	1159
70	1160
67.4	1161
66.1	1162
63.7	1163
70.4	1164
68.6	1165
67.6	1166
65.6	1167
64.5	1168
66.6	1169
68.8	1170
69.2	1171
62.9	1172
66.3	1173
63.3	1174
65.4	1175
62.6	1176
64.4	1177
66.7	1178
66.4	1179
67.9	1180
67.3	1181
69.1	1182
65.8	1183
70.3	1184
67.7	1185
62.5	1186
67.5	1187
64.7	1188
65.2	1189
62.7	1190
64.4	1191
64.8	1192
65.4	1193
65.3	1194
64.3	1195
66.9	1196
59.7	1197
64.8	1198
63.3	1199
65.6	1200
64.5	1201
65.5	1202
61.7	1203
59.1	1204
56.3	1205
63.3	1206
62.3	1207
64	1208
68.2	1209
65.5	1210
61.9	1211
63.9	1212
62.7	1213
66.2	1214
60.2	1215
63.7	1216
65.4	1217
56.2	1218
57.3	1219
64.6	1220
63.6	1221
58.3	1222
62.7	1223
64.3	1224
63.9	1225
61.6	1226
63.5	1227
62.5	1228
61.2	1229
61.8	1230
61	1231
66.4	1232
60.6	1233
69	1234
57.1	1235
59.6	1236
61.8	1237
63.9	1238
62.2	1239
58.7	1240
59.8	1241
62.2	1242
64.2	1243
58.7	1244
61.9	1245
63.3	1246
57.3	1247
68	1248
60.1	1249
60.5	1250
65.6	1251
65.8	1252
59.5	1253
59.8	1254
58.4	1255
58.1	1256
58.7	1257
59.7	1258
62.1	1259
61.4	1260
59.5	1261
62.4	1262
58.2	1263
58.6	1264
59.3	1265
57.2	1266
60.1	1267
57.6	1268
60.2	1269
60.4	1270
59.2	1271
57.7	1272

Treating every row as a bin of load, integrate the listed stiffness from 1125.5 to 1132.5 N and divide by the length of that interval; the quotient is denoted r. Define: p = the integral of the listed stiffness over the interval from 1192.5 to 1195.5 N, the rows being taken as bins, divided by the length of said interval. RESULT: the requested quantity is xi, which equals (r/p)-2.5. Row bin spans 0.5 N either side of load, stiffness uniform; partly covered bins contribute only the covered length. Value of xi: -1.39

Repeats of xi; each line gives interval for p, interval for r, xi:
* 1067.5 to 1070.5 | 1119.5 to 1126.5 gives -1.51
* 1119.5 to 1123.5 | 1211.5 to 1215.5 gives -1.64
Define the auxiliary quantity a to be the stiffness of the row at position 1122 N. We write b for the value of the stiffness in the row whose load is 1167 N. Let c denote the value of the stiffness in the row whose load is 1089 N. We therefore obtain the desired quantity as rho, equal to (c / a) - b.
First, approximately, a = 72.5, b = 65.6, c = 70.4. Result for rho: -65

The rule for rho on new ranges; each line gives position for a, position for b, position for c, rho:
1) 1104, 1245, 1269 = -61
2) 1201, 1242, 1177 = -61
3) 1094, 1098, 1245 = -68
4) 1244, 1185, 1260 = -67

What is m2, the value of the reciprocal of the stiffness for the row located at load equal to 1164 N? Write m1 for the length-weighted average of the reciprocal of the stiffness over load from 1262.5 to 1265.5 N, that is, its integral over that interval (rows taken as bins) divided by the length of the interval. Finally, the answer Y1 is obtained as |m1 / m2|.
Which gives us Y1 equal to 1.20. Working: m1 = 0.0170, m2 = 0.0142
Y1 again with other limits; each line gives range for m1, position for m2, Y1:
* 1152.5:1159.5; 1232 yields 0.93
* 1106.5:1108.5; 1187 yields 0.96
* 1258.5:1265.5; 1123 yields 1.26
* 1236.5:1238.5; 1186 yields 0.99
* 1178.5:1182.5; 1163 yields 0.94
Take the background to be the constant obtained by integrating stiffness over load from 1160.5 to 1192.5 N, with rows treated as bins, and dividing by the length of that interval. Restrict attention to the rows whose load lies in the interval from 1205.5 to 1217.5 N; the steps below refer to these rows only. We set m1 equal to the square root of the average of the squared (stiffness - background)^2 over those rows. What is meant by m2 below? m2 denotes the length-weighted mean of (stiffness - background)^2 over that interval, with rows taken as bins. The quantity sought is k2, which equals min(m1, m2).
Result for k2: 9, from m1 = 13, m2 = 9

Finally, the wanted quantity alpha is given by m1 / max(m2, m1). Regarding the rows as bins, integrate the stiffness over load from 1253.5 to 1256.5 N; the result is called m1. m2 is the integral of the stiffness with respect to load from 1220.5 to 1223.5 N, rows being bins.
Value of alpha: 0.96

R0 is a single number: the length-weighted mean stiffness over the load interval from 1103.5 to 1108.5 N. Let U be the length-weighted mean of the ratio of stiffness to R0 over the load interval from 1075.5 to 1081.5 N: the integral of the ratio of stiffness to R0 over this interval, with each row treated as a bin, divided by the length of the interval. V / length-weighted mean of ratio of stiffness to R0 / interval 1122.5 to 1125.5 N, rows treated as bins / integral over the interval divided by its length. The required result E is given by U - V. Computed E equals 0.02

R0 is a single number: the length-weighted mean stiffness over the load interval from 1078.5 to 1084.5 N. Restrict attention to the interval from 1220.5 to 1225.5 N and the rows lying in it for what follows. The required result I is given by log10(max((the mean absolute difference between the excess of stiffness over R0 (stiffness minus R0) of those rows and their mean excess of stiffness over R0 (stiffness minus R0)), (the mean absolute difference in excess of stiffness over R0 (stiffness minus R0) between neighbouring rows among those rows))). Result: 0.47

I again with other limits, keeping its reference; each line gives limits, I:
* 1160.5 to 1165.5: 0.48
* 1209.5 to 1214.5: 0.41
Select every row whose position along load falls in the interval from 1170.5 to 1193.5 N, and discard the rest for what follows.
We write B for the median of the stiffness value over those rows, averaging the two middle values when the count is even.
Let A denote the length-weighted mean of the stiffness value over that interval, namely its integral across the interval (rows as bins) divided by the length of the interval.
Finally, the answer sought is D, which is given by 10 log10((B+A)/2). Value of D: 18.2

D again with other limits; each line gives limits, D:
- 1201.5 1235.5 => 18.0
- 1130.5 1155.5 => 18.4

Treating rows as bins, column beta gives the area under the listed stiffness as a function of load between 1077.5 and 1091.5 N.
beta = 985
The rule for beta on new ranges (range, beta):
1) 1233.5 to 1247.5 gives 860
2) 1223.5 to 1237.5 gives 874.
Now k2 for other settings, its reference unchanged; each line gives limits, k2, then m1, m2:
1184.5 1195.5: 4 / 6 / 4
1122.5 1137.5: 38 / 49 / 38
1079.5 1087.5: 23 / 35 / 23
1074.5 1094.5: 28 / 38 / 28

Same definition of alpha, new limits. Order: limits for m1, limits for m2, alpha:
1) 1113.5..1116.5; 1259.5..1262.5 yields 1.00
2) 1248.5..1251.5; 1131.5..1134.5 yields 0.85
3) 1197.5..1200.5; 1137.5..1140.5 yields 0.91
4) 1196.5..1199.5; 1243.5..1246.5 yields 1.00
